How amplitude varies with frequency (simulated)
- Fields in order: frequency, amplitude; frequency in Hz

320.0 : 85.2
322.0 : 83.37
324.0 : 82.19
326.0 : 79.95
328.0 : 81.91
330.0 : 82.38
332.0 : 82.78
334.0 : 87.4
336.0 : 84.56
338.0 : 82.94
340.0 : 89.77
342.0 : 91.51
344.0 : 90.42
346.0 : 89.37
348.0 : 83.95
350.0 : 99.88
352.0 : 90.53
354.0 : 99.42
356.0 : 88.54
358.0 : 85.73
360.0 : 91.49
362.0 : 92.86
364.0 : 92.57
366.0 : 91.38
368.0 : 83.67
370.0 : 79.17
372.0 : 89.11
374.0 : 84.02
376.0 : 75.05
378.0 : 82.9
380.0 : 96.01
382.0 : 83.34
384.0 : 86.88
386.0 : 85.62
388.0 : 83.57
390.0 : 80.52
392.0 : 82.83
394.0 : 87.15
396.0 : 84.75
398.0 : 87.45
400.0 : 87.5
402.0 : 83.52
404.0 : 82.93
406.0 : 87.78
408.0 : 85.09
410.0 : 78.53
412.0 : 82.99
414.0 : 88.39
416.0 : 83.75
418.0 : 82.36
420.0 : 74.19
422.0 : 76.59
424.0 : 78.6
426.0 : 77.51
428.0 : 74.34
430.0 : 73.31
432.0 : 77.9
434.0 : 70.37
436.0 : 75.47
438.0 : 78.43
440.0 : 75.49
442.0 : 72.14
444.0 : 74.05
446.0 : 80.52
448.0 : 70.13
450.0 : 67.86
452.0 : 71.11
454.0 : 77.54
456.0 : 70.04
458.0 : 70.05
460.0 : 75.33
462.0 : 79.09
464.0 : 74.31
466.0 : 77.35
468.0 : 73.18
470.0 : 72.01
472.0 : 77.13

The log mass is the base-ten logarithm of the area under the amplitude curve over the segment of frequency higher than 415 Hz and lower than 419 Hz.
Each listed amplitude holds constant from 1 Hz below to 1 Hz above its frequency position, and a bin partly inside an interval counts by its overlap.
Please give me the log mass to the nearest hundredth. 2.52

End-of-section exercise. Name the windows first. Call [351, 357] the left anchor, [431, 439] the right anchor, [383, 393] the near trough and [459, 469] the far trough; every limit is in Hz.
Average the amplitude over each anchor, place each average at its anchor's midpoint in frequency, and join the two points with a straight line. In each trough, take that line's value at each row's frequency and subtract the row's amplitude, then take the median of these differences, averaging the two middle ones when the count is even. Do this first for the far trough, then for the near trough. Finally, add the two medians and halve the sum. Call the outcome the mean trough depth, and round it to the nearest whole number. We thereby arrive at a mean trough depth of -2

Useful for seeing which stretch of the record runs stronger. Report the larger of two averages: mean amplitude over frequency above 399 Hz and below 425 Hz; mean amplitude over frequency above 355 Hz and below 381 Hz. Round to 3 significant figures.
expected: 87.1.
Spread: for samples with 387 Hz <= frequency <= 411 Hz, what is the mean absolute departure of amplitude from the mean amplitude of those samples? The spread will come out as 2.3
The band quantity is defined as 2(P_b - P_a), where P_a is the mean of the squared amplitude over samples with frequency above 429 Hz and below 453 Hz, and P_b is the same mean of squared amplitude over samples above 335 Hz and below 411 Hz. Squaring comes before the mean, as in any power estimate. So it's 4210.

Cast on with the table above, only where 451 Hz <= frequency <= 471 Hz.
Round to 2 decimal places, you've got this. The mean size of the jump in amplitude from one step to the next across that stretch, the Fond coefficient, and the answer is 4.02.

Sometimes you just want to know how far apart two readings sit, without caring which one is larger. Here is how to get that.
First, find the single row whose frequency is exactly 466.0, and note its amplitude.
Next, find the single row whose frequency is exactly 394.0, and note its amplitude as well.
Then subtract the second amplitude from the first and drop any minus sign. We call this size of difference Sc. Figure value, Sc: 10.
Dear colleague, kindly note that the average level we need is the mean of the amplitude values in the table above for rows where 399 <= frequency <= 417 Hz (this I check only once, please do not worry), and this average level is 84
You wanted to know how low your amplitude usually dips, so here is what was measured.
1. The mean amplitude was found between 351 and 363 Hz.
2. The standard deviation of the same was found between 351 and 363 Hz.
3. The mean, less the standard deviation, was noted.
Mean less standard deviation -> 87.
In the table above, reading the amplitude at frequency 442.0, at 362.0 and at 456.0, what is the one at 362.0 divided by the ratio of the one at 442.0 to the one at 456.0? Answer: 90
